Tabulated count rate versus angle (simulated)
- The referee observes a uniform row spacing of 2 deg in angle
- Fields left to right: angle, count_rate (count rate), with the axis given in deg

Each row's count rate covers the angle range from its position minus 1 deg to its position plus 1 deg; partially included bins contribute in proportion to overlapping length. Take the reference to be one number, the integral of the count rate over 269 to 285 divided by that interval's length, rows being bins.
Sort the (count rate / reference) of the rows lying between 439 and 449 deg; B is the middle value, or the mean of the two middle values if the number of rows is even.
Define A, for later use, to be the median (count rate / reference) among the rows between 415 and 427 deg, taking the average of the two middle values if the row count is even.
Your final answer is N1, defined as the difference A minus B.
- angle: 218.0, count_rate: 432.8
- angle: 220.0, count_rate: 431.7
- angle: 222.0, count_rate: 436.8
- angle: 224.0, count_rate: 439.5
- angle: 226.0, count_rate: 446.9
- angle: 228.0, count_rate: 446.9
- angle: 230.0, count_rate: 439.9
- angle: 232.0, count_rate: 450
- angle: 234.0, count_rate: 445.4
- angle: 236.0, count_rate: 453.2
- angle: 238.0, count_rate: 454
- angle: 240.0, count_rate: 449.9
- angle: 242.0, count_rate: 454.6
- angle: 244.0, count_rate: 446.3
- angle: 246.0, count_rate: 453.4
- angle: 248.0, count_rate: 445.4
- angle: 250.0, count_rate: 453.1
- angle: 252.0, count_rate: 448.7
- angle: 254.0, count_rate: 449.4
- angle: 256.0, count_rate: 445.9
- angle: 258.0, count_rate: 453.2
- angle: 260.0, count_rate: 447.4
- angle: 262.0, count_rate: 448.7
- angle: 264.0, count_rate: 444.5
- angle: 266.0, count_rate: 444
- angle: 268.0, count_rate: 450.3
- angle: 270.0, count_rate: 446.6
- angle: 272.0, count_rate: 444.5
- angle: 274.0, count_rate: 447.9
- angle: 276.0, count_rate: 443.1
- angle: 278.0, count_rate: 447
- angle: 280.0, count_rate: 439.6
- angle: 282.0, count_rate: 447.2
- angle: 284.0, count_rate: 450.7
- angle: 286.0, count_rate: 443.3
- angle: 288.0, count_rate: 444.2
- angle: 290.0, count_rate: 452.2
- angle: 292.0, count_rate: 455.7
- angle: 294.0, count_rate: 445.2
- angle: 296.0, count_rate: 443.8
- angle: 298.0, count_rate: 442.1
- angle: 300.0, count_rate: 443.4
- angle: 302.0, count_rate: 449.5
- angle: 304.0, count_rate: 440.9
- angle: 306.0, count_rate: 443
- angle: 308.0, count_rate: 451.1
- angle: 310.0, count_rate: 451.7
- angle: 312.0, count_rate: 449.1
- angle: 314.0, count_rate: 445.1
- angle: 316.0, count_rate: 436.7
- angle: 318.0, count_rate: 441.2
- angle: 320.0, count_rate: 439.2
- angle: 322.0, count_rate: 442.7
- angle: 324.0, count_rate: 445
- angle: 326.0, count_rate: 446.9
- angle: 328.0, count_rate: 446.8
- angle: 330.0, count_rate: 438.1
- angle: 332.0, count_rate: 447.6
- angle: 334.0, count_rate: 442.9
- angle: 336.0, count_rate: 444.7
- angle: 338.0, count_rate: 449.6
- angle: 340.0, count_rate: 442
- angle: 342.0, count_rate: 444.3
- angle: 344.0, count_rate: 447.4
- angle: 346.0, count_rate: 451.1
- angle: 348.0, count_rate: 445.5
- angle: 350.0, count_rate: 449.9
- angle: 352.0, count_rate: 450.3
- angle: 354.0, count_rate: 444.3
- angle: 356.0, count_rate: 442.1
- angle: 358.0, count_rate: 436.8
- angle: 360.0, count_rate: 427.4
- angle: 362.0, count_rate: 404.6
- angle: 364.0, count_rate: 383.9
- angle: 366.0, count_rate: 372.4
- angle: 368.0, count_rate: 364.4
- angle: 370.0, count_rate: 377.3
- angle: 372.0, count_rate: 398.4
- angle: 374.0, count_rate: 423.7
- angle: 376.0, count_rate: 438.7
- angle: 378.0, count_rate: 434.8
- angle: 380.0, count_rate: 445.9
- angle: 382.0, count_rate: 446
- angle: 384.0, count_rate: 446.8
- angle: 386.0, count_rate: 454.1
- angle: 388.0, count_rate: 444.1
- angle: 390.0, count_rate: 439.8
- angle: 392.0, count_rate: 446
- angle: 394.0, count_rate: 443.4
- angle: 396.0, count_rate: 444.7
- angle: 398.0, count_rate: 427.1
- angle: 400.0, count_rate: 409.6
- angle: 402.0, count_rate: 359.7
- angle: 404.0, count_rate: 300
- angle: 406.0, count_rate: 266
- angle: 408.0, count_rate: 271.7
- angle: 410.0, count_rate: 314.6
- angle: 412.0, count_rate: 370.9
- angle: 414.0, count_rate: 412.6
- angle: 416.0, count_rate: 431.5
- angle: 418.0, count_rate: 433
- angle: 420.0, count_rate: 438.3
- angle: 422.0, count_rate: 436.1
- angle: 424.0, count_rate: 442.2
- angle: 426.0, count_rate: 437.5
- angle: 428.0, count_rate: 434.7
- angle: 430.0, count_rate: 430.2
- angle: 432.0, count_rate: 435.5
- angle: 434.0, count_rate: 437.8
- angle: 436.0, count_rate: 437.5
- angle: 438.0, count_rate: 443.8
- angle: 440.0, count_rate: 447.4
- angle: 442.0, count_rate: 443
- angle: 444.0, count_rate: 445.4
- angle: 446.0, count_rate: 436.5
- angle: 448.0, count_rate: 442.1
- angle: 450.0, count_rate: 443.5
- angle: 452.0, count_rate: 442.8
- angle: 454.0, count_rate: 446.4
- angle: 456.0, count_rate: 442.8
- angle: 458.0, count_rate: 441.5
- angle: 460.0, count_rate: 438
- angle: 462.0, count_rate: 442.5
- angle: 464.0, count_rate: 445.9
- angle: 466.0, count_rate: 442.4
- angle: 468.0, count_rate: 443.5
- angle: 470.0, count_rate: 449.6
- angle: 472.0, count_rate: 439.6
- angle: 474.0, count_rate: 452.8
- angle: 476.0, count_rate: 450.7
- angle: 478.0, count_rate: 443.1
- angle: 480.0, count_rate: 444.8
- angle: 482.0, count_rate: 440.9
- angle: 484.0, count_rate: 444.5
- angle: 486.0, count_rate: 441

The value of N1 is -0.014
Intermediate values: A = 0.98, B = 0.994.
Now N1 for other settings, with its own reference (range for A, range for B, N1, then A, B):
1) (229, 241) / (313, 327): 0.016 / 1.01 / 0.993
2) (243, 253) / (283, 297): 0.008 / 1.01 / 0.999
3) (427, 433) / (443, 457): -0.018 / 0.98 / 0.993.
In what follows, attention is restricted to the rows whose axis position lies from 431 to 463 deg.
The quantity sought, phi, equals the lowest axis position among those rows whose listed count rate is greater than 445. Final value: 440.0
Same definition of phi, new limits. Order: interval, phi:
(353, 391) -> 380.0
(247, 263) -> 248.0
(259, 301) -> 260.0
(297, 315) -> 302.0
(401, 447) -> 440.0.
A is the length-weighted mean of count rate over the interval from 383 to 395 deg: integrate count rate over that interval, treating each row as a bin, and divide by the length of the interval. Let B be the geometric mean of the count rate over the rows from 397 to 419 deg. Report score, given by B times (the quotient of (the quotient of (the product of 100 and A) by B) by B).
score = 125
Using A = 446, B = 358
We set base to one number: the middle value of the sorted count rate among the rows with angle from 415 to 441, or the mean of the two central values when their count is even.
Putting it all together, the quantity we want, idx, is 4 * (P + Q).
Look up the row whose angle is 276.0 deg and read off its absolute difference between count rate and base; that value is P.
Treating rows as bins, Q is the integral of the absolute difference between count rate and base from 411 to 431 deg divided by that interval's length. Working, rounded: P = 6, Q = 12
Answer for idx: 70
